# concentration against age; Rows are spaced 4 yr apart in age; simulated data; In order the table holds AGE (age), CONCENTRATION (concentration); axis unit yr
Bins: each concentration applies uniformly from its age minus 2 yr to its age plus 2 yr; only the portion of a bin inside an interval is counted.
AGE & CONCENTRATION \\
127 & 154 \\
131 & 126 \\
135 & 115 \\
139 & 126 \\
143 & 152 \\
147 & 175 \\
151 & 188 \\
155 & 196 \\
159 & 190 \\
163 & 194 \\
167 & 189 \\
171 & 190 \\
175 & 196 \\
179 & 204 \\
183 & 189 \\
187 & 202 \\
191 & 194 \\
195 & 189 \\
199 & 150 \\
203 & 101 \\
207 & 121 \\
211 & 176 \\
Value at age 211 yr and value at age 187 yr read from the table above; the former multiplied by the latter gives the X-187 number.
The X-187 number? 35552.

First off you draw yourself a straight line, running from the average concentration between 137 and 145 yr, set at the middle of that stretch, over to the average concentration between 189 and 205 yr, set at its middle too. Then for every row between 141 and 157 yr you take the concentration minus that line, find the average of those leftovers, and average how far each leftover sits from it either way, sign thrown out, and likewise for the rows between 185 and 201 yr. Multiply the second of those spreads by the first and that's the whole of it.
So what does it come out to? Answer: 230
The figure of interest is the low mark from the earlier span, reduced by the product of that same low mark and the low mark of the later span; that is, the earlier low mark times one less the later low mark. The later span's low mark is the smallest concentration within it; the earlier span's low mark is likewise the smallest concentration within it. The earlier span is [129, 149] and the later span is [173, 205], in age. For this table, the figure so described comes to -11500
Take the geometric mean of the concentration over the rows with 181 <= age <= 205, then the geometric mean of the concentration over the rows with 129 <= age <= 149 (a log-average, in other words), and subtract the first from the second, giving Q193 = -29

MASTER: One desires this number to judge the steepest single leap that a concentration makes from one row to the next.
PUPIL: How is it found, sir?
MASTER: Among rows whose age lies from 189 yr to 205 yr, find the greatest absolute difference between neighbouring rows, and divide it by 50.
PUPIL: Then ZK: 1.0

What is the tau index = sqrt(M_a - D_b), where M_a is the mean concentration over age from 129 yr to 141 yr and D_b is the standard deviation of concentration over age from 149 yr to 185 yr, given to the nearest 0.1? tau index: 10.8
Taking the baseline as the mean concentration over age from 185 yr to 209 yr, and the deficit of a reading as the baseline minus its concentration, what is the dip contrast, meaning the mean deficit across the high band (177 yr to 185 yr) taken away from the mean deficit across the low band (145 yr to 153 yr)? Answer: 15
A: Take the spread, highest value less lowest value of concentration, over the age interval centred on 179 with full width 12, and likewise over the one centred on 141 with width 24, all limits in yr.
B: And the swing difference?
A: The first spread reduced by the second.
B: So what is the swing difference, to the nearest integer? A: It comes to -58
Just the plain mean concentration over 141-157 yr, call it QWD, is 178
